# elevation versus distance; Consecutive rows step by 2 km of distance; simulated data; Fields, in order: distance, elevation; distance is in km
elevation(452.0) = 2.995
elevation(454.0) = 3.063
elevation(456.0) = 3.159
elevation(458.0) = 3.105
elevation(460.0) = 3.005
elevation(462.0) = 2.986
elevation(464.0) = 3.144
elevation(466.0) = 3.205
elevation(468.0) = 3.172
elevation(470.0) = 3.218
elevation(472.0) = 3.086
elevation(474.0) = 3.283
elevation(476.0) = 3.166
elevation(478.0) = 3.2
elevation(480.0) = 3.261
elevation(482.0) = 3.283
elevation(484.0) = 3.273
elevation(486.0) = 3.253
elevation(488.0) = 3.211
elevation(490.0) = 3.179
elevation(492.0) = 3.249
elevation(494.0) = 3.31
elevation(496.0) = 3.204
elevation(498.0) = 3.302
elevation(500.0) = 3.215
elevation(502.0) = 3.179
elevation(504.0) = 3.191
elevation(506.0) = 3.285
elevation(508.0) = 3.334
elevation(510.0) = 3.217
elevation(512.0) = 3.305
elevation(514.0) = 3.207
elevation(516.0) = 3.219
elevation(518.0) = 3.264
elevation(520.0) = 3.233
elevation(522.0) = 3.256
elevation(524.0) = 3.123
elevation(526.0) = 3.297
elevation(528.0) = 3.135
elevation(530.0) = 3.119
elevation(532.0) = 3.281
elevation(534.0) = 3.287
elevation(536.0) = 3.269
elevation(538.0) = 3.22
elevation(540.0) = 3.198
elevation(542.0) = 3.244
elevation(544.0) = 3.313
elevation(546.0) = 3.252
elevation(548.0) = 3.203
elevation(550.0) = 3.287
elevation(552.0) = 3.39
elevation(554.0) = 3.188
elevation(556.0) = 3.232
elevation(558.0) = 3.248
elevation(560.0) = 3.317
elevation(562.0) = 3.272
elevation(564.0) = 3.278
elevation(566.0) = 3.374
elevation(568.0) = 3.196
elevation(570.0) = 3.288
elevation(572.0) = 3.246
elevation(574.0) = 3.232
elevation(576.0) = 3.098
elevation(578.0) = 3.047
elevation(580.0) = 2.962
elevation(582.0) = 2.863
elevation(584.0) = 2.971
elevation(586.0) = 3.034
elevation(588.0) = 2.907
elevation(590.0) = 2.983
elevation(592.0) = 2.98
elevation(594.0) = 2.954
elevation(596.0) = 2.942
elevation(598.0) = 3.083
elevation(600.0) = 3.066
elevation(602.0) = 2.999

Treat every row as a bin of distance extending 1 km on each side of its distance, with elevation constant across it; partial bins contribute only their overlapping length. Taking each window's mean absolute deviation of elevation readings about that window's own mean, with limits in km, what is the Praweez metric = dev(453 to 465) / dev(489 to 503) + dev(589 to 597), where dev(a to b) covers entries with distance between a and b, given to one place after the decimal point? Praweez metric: 1.3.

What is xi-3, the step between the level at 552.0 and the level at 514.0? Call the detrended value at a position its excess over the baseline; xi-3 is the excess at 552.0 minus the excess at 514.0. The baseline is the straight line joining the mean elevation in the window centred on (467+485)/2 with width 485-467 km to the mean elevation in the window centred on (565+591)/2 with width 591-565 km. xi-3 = 0.23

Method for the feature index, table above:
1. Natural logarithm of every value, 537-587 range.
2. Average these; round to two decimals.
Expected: 1.16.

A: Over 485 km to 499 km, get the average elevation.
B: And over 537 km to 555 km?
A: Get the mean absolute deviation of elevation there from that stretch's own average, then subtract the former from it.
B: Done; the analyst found -3.19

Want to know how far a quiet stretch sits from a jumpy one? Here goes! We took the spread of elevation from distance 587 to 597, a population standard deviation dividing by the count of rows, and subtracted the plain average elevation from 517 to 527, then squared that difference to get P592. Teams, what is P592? 10.3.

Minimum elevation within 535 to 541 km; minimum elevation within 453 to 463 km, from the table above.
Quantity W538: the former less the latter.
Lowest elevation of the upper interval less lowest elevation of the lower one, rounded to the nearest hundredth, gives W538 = 0.21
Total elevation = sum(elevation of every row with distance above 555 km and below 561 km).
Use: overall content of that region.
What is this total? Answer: 9.80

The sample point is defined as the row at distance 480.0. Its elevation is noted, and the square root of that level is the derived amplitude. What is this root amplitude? 1.81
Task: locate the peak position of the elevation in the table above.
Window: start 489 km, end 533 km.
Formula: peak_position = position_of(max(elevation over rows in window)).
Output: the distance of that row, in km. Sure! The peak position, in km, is 508.0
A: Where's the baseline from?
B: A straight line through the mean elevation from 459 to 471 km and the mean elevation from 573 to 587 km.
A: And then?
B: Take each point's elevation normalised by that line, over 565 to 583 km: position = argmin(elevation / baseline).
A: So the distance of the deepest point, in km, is 582.0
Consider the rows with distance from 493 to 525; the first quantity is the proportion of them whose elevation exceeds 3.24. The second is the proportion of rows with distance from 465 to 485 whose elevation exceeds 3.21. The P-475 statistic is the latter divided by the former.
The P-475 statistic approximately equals 1.1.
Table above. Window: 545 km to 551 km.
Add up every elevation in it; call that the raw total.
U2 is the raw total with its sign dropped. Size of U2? 9.74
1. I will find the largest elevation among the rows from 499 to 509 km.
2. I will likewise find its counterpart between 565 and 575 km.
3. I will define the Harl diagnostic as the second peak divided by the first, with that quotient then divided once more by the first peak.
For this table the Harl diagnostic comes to 0.304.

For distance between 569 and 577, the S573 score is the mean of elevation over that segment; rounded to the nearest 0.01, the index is 3.22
